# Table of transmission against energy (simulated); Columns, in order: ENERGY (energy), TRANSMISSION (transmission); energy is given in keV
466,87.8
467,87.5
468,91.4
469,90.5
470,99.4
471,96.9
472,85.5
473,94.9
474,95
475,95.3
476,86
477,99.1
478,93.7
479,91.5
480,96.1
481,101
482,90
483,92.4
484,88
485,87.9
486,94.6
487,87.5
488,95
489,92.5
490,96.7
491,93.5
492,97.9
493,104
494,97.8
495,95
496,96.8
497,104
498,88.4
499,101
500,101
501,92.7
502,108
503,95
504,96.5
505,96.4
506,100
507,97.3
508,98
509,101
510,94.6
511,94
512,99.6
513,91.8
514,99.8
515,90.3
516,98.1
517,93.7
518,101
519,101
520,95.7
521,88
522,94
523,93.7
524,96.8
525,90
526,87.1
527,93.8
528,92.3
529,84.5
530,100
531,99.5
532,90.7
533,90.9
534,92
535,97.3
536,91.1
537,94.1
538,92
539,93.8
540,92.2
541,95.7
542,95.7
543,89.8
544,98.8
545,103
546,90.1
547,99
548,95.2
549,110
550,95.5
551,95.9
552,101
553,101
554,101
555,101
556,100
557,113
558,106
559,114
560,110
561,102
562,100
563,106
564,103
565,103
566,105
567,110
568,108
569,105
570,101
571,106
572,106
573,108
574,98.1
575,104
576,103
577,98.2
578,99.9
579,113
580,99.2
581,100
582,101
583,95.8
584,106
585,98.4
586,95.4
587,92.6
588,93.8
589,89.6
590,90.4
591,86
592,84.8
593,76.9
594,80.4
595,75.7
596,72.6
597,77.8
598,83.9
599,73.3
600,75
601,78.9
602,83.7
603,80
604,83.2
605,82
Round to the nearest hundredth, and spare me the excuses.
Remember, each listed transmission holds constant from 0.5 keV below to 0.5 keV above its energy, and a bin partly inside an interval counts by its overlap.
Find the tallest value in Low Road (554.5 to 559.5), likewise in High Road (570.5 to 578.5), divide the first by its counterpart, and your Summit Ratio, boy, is 1.06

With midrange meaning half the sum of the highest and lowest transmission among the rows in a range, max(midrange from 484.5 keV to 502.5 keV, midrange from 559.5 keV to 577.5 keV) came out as 104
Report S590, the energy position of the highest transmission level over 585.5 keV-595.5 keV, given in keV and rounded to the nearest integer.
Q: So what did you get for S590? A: 586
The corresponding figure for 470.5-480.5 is 477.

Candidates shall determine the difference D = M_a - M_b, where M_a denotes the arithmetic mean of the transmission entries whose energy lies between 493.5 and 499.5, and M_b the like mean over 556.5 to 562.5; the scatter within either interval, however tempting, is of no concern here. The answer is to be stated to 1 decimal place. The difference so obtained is -10.3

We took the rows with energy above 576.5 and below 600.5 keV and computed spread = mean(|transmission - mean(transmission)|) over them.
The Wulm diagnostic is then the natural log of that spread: 2.25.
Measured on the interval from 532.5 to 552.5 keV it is 1.27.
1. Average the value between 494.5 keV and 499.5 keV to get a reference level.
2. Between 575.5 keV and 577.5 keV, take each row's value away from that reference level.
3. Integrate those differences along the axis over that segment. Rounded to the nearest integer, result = -7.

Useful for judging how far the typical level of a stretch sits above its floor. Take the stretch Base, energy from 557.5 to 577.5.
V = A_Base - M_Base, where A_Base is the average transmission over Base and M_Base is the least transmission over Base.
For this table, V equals 6.7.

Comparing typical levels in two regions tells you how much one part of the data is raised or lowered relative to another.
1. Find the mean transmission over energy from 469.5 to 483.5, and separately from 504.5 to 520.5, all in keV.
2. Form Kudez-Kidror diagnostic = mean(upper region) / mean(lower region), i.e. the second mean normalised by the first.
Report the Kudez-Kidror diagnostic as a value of 1.03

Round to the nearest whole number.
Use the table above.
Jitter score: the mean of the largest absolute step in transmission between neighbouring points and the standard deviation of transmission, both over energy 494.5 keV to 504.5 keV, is 11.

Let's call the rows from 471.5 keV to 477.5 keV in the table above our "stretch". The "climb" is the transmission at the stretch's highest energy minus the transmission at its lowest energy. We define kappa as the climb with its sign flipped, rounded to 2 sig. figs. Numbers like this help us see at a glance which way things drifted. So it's -14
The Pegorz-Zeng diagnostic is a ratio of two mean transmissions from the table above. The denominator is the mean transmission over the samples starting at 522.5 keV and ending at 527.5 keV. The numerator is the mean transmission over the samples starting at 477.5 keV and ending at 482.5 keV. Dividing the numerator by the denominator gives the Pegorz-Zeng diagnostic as 1.02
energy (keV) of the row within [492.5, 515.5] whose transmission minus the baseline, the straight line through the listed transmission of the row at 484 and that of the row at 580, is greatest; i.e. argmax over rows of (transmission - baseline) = 502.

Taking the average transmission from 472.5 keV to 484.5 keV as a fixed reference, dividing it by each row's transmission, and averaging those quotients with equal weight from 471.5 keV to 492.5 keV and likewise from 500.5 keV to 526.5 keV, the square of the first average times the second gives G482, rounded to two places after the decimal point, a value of 0.99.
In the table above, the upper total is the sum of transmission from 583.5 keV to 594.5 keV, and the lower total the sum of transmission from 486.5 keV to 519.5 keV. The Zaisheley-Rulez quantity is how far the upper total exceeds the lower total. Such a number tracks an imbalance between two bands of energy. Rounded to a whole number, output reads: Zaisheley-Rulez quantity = -2206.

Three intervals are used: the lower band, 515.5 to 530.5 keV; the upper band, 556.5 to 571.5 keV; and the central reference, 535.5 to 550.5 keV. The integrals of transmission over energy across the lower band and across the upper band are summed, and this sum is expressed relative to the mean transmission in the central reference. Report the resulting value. 31.4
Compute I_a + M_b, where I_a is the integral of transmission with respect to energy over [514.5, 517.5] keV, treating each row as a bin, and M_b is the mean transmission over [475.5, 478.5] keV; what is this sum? 375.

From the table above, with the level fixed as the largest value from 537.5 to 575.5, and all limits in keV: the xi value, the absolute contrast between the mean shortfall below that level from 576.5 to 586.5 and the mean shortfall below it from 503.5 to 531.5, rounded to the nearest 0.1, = 5.4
